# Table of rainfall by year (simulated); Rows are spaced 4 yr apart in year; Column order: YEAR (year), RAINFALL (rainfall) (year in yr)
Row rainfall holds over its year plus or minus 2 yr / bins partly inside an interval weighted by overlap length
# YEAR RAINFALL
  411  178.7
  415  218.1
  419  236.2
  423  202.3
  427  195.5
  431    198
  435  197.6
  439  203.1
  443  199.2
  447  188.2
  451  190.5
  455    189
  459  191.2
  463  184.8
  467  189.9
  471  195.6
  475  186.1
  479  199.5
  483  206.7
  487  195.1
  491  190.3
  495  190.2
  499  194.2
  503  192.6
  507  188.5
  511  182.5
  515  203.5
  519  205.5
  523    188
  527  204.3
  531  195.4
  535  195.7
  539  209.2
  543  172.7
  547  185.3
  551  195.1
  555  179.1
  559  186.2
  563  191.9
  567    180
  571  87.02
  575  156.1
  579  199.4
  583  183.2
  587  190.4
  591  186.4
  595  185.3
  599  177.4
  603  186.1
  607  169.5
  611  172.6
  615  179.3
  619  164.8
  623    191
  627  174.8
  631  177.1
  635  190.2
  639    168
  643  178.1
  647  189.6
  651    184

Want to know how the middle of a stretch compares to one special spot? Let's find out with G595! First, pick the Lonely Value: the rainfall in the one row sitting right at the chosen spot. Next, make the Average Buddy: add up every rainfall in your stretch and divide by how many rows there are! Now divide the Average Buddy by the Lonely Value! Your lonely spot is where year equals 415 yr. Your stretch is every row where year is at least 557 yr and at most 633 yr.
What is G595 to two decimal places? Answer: 0.81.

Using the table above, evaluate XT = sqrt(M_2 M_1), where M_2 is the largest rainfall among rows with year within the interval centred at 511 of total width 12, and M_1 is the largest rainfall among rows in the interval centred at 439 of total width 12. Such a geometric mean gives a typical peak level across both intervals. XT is 203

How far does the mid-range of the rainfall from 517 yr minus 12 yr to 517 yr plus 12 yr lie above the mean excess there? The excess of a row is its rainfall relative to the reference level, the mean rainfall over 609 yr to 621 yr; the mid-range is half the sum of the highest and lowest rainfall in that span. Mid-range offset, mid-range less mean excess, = 171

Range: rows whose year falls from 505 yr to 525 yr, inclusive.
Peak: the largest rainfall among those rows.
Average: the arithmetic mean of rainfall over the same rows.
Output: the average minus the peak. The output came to -12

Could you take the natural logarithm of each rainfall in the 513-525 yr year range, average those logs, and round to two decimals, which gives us 5.29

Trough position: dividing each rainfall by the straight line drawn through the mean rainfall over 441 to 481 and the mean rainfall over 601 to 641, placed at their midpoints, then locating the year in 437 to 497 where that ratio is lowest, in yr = 463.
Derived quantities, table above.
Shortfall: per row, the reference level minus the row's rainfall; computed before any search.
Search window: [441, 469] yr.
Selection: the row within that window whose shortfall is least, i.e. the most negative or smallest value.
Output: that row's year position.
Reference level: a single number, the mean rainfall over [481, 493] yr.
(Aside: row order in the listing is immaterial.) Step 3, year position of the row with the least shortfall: 443 yr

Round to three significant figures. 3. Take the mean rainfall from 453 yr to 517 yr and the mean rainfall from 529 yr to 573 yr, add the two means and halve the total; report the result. 186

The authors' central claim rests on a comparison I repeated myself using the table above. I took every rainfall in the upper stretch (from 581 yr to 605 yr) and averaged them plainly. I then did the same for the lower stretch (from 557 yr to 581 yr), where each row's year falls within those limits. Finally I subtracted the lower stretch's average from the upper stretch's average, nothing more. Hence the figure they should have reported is 18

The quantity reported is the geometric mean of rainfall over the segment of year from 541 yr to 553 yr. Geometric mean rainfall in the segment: 184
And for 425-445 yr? 199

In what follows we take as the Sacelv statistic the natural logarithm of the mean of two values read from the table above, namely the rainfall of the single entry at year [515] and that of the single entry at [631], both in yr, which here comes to 5.25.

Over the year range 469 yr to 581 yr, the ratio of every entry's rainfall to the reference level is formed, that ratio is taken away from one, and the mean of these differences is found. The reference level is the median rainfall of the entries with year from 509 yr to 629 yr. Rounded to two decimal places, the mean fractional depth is -0.01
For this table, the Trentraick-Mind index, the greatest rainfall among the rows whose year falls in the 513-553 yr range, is 209.2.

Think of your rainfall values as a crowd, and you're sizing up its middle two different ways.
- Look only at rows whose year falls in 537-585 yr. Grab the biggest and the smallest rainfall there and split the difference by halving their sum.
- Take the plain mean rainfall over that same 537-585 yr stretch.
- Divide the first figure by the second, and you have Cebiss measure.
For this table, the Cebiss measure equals 0.84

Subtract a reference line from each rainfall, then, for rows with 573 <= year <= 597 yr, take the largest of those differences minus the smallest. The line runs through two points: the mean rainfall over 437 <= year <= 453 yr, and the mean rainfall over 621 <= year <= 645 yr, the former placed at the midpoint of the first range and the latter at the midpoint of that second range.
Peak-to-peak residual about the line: 44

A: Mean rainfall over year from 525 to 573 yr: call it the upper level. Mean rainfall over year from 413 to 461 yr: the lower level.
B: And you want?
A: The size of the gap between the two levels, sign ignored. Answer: 18.9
